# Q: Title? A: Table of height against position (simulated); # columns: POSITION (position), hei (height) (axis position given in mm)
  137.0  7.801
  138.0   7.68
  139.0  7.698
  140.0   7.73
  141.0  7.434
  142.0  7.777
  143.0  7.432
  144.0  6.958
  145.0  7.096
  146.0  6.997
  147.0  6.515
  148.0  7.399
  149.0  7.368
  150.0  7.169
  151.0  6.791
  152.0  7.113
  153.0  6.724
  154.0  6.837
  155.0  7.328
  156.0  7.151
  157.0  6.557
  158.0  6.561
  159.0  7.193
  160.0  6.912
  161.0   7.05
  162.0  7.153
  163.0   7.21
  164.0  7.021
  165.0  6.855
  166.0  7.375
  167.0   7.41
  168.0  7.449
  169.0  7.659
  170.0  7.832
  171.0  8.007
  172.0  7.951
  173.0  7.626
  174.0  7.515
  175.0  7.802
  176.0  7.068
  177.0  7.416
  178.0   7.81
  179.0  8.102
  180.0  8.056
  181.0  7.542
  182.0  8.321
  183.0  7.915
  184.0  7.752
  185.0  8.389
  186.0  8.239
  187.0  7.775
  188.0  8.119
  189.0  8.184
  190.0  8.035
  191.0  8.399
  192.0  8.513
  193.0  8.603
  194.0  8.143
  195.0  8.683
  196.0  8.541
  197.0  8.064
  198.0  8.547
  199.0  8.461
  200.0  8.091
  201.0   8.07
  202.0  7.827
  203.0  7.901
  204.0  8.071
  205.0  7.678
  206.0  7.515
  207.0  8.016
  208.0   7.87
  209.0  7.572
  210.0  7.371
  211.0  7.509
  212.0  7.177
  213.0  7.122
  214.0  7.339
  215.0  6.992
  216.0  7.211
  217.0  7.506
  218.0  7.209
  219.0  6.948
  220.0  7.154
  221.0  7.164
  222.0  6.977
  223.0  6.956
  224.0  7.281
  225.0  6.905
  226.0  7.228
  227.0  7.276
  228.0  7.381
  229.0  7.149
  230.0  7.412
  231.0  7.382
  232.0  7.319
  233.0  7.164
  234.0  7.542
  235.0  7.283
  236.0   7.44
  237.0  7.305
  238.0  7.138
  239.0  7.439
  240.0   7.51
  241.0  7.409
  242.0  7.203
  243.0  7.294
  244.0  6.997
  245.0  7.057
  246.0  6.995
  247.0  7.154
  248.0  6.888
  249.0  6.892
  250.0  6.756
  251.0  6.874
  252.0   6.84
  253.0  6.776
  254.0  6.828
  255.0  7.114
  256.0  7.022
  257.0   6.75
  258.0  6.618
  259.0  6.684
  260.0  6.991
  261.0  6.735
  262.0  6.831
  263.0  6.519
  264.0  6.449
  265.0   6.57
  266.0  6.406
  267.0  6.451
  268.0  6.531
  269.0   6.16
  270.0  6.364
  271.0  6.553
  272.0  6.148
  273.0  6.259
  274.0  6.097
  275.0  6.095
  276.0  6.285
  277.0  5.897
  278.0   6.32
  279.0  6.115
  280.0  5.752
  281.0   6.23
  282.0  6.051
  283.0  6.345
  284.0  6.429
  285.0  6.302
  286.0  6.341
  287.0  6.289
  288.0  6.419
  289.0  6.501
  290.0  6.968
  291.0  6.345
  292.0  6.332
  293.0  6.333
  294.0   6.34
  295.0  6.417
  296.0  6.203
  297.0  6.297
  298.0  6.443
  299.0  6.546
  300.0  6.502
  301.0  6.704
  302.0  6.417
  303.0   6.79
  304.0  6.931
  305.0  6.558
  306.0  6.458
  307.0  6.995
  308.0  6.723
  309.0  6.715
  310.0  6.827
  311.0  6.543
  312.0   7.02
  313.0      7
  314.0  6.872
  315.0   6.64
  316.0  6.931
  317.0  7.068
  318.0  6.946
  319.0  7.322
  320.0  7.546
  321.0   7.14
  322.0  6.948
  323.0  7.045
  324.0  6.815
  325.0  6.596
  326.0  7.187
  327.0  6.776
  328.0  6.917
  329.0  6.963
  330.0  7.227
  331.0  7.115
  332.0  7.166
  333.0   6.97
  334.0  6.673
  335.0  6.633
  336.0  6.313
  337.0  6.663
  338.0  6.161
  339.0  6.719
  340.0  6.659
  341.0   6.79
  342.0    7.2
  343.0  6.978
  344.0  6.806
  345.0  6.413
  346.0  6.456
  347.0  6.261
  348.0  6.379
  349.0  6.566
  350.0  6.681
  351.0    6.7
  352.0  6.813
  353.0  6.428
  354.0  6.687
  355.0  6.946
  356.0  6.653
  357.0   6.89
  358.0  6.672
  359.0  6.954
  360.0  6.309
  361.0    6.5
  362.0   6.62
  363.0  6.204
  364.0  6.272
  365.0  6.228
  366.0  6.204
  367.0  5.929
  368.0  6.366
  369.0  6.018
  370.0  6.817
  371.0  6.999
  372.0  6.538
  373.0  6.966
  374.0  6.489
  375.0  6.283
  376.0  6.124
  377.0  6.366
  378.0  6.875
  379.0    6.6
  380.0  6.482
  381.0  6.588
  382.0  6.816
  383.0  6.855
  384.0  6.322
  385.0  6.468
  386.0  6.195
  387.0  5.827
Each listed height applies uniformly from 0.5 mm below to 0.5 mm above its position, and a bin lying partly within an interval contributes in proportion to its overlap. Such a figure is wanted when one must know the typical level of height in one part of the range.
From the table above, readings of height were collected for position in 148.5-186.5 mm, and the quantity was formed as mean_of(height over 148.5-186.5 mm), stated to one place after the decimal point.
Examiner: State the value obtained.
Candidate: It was 7.4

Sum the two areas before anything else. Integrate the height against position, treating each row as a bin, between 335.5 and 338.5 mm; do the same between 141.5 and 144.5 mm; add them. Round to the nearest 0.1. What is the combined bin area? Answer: 41.3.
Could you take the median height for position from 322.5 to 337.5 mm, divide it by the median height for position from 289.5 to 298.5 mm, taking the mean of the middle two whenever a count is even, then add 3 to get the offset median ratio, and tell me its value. 4.09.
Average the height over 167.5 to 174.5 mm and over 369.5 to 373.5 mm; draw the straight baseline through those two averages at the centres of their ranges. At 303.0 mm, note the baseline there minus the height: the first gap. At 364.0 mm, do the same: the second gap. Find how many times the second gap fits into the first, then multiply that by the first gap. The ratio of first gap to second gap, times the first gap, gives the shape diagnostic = 0.20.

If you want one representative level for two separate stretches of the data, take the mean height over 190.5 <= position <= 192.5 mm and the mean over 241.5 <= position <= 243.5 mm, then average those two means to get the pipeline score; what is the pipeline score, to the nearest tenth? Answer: 7.9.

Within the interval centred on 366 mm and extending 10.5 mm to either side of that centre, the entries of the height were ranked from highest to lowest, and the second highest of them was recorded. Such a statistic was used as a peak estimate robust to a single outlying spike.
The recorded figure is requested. 6.966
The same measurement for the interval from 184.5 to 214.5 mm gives 8.603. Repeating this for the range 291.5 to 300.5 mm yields 6.502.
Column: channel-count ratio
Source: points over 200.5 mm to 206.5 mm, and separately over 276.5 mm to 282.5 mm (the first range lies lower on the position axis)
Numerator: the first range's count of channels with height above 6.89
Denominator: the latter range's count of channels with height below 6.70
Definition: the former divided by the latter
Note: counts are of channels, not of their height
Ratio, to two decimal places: 1.00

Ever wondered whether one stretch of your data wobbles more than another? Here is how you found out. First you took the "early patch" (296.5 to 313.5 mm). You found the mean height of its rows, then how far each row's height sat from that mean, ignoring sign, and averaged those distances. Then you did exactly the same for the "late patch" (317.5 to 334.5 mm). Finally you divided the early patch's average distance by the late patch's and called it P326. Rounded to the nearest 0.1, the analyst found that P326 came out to 1.0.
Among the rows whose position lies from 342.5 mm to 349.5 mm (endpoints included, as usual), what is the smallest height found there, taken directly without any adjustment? 6.261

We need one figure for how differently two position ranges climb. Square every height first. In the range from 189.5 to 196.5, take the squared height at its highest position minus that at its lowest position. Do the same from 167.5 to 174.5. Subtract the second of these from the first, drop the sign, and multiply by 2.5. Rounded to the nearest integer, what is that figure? 18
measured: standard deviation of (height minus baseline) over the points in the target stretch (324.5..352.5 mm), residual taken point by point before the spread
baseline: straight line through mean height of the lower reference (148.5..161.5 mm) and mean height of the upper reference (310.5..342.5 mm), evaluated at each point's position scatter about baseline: 0.29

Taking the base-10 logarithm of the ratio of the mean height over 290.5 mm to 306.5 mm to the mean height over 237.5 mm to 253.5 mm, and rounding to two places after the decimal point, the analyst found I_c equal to -0.04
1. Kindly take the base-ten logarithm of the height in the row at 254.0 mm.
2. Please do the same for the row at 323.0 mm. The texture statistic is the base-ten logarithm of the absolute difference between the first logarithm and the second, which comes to -1.9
